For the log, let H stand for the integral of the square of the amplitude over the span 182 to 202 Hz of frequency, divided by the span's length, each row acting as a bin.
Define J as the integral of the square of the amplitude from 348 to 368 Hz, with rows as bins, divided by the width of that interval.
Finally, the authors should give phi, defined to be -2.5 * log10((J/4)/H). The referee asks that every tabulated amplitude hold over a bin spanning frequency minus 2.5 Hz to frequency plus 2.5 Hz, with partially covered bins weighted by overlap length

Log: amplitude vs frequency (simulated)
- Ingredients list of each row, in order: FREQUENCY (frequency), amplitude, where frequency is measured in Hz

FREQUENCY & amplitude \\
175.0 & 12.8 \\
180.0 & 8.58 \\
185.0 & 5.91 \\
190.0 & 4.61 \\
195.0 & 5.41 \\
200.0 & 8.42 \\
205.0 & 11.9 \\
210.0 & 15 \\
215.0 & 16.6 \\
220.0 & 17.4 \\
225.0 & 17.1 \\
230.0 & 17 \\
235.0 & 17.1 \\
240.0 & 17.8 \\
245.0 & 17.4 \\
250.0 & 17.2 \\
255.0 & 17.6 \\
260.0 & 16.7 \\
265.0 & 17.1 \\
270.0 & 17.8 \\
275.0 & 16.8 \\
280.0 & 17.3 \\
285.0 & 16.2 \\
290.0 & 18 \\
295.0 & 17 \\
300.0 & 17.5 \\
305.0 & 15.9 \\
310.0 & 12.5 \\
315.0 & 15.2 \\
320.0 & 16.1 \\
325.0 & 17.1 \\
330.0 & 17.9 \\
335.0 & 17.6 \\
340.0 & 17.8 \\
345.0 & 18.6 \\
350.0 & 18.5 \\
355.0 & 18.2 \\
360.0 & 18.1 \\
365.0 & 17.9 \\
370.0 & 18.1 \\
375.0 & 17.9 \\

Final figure -0.81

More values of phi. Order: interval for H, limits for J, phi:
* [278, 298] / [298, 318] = 1.75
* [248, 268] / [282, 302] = 1.50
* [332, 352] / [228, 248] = 1.60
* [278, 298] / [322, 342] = 1.45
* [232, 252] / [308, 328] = 1.76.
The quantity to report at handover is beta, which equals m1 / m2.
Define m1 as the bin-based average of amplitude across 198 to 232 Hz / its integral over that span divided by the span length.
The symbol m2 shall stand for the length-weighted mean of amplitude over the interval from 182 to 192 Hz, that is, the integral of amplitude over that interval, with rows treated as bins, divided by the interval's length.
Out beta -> 2.72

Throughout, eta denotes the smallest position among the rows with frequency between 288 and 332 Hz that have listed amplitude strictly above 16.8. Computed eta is 290.0 Hz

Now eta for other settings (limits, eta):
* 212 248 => 220.0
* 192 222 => 220.0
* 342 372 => 345.0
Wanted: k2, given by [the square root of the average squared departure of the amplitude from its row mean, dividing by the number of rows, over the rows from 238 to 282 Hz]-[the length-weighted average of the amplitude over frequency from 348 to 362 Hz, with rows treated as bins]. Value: -18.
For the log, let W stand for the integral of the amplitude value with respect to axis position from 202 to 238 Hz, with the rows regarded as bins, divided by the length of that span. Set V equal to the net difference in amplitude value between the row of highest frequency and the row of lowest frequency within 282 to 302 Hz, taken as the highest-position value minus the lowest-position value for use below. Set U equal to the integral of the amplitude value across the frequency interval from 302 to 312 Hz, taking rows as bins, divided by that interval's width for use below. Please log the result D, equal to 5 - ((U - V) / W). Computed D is 4.17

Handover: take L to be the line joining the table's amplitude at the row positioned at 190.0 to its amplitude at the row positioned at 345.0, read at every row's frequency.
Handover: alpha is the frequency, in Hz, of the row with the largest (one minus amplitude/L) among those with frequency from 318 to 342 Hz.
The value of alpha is 340.0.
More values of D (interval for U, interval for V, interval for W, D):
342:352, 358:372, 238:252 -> 3.94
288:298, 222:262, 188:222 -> 3.42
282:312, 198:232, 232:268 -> 4.56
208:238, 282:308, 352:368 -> 4.06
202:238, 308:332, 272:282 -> 4.38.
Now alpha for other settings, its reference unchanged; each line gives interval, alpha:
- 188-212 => 190.0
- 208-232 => 230.0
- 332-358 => 355.0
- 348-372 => 370.0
